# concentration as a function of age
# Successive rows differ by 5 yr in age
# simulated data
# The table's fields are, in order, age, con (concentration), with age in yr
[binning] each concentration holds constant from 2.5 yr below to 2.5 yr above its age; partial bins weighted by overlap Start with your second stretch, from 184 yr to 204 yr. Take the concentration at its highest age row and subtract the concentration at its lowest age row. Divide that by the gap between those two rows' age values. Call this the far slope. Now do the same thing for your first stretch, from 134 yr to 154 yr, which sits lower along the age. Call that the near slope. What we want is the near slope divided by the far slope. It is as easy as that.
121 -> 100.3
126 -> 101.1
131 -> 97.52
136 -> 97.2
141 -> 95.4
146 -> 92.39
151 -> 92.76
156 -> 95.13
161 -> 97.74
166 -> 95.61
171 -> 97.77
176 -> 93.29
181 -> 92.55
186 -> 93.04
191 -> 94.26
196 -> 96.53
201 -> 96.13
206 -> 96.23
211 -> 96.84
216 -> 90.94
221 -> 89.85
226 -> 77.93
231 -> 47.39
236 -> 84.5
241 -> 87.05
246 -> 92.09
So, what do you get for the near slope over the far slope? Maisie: -1.4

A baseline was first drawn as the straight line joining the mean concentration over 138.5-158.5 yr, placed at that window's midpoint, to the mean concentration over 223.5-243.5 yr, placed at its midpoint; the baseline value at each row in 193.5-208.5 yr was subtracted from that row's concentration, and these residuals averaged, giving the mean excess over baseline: 15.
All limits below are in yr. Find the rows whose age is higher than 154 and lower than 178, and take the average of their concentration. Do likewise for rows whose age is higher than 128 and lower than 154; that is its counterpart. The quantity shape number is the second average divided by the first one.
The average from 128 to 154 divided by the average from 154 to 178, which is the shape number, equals 0.99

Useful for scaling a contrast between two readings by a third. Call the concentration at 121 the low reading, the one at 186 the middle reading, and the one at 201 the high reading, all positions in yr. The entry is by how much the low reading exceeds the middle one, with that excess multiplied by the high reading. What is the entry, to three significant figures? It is 698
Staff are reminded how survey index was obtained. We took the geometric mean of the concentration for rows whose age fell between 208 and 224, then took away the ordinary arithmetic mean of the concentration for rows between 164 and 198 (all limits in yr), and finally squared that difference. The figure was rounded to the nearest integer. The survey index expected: 5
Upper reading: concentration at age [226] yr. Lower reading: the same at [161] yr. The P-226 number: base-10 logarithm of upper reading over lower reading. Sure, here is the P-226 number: -0.10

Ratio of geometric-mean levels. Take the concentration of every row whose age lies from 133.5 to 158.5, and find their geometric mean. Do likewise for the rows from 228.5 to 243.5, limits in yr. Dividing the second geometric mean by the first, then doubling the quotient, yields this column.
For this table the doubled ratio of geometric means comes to 1.49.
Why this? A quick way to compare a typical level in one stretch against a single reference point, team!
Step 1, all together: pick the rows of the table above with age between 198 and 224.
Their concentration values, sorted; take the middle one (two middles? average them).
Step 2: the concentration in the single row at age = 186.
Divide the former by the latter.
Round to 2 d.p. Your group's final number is 1.03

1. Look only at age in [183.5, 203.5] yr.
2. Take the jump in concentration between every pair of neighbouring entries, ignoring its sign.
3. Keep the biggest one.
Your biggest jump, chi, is 2.3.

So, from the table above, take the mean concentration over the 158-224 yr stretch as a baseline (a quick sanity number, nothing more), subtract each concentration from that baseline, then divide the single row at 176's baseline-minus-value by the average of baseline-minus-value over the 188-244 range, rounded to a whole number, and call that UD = 0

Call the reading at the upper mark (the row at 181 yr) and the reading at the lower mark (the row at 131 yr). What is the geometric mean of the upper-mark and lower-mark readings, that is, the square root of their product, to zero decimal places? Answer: 95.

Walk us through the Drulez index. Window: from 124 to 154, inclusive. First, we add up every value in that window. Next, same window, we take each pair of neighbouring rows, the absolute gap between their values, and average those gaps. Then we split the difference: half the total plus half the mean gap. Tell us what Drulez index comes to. 289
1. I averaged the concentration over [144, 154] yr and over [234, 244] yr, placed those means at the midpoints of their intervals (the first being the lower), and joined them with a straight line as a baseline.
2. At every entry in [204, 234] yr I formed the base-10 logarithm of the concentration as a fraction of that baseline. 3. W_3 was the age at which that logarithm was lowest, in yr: 231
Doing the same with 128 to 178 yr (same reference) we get 146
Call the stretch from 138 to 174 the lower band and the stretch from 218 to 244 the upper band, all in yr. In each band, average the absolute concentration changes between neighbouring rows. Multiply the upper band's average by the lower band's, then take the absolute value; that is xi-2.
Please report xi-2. 43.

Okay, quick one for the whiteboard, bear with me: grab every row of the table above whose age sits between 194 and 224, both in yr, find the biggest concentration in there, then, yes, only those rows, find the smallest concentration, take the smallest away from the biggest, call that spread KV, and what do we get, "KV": 7.0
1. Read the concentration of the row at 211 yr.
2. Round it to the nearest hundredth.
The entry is 96.84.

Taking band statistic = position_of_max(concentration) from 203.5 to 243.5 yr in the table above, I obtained 211 yr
